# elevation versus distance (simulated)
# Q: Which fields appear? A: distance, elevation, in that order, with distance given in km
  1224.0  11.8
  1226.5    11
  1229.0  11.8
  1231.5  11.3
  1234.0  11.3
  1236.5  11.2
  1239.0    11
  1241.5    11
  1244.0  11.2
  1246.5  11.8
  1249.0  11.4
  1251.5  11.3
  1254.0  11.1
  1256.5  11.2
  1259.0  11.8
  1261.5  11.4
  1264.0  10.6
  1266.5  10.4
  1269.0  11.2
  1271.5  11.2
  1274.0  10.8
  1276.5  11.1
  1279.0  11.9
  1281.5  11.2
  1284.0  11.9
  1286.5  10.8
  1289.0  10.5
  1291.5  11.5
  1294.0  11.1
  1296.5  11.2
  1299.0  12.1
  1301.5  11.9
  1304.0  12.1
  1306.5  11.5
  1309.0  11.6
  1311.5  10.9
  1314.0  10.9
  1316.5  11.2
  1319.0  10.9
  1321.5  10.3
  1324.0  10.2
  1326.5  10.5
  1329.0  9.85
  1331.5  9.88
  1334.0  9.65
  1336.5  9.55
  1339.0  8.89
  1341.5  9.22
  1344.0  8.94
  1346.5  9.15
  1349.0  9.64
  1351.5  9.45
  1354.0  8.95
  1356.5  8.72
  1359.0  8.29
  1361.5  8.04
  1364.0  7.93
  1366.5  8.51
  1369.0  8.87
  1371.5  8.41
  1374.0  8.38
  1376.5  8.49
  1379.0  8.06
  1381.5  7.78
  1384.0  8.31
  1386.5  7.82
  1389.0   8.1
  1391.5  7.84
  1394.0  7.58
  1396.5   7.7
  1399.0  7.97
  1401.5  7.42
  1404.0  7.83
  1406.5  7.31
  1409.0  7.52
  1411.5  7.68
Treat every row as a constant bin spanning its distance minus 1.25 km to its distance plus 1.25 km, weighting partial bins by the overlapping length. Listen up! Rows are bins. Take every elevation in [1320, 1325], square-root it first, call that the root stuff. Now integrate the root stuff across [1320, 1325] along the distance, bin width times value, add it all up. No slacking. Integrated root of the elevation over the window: 16.0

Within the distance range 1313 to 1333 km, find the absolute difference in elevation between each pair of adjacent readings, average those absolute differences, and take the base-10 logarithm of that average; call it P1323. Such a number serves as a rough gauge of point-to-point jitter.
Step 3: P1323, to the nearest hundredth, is -0.49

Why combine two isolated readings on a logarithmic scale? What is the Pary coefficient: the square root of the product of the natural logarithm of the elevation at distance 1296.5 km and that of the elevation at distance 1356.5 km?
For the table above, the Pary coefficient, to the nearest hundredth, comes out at 2.29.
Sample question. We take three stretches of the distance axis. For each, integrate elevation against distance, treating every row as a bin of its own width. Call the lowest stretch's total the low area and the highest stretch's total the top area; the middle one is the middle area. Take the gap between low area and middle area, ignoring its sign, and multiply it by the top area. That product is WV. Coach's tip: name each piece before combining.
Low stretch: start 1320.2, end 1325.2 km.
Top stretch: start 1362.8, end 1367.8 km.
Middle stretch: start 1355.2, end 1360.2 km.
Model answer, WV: 359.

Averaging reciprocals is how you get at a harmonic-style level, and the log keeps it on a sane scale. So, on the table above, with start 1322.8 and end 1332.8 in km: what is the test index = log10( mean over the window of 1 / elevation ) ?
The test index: -1.00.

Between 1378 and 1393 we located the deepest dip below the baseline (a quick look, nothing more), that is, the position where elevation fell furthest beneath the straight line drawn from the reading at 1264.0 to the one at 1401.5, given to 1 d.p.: 1381.5 km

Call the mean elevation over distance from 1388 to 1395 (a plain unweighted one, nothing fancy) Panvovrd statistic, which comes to 7.8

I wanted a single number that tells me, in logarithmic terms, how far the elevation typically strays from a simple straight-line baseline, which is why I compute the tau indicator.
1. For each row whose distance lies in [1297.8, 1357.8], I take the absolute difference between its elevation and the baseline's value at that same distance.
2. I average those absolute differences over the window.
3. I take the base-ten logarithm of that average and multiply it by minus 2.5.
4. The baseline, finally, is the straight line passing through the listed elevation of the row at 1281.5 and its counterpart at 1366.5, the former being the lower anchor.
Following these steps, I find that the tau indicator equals 0.57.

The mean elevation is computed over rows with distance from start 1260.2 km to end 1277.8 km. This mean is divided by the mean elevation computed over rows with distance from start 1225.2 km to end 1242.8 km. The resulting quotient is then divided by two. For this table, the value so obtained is 0.49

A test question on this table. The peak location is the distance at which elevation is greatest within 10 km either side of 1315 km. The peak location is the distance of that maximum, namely 1309.0 km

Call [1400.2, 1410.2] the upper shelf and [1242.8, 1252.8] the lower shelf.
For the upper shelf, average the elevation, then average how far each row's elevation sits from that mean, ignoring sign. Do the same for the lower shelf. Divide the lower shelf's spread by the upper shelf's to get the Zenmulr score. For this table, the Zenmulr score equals 1.21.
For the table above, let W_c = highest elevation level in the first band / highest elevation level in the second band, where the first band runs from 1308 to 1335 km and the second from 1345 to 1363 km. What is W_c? 1.20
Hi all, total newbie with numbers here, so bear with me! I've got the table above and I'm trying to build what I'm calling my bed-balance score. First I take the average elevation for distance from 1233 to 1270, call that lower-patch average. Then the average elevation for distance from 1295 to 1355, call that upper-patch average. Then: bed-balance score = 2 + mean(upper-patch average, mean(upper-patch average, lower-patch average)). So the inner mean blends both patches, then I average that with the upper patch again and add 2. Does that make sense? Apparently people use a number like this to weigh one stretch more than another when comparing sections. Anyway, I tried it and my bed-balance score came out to 12.6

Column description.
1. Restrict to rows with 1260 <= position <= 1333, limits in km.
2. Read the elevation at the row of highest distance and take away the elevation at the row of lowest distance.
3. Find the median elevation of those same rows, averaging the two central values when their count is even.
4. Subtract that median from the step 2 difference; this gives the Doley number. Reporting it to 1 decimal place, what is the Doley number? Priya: -12.6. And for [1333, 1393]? -10.3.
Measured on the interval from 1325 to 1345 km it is -11.2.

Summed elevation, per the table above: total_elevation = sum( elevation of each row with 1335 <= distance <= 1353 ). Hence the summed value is 65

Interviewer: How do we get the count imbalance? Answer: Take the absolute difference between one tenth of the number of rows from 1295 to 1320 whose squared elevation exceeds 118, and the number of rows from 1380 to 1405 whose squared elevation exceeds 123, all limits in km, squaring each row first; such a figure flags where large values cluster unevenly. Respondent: 1.00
